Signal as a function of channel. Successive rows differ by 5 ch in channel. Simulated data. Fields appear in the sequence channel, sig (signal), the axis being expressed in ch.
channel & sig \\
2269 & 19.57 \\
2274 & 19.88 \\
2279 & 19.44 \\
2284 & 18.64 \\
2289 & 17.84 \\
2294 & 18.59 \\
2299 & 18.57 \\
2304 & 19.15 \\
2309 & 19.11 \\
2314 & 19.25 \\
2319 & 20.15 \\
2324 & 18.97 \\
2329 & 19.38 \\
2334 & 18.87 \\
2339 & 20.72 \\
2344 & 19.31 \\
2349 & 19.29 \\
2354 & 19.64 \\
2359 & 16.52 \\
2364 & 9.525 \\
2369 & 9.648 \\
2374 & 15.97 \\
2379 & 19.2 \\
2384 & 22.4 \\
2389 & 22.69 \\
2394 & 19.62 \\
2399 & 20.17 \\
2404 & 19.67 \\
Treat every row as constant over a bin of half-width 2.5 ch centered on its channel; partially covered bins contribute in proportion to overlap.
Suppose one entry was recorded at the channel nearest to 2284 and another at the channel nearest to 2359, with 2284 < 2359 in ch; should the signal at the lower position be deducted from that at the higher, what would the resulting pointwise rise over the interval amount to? -2.1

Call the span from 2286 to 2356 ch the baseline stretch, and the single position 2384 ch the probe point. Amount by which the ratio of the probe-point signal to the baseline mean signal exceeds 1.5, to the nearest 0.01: -0.33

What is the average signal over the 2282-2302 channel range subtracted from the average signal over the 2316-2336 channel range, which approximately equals 0.9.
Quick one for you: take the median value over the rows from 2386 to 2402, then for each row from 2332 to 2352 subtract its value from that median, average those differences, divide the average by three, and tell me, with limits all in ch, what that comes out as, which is 0.2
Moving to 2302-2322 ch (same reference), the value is 0.3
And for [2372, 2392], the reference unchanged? 0.0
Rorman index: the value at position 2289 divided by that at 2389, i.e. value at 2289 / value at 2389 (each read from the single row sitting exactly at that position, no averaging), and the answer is 0.79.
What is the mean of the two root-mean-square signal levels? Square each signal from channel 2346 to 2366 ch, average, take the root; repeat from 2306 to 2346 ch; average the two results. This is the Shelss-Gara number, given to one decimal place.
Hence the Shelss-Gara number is 18.1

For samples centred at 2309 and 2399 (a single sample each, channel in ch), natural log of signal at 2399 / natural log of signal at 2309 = 1.02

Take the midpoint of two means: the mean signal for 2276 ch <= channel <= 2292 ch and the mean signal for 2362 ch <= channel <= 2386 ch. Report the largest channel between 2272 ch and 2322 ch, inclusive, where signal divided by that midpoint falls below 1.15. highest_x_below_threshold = 2314 ch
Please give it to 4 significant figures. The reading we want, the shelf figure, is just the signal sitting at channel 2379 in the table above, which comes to 19.20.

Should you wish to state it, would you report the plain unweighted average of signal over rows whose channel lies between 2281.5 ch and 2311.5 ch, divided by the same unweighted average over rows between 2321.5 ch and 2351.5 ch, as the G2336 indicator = 0.96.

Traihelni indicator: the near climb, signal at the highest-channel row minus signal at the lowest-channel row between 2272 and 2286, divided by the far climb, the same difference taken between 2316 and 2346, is 1.48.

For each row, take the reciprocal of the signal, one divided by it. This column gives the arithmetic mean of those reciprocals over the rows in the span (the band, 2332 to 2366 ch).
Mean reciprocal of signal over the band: 0.060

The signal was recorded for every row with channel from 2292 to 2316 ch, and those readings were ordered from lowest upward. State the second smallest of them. 18.59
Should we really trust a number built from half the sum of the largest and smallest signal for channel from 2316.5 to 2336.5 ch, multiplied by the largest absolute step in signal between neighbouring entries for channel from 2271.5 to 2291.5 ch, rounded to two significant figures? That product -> 16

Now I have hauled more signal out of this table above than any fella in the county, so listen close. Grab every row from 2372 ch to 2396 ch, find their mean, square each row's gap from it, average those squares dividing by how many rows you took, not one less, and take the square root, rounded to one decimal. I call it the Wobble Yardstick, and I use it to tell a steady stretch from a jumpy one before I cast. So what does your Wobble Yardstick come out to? 2.5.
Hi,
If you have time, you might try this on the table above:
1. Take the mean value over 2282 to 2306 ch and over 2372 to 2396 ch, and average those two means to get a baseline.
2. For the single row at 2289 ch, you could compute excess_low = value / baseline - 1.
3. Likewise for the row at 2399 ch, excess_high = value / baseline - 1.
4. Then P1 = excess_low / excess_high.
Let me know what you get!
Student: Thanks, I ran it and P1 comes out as -2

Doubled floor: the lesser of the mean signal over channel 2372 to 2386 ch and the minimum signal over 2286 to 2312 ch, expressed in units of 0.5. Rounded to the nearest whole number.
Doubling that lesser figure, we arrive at 36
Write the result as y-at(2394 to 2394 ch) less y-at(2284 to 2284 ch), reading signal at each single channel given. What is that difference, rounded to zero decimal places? 1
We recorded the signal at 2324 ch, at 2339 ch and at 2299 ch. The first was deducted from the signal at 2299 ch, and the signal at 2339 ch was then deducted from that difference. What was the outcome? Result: -21.1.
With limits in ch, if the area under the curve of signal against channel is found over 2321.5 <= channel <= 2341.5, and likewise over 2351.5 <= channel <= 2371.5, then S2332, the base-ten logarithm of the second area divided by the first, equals -0.15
